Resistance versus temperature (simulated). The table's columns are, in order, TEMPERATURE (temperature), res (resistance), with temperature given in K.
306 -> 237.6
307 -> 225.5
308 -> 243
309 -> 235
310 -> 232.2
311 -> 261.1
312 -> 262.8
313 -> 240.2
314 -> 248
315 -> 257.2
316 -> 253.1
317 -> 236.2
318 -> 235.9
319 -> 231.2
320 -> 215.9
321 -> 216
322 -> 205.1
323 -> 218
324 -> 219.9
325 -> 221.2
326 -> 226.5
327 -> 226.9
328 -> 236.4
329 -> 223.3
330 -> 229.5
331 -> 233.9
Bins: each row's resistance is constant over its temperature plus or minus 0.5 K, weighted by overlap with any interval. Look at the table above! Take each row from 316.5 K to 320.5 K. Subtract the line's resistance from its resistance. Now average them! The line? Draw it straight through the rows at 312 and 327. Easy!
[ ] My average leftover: -17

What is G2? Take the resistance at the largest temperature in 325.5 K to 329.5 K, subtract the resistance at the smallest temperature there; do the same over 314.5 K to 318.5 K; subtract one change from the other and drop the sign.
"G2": 18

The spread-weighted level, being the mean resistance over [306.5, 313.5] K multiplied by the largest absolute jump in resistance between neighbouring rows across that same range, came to 7018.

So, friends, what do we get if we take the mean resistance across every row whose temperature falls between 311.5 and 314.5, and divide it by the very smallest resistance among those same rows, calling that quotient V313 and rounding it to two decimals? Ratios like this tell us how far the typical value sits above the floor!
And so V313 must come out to 1.04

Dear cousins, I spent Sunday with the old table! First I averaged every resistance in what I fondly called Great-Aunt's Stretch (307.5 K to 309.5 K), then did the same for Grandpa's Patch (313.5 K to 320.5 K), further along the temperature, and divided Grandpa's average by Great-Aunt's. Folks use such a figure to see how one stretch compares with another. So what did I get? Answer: 1.00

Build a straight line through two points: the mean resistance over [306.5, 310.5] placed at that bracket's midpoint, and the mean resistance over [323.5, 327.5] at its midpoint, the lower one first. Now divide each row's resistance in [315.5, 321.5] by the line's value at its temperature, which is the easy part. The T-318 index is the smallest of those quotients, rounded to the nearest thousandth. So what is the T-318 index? 0.951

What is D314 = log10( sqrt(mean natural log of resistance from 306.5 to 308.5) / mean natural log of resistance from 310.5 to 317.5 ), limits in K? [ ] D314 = -0.374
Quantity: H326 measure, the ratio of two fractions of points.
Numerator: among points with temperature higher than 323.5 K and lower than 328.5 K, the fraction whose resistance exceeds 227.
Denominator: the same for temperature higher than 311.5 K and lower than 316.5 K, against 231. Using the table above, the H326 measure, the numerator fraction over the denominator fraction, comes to 0.20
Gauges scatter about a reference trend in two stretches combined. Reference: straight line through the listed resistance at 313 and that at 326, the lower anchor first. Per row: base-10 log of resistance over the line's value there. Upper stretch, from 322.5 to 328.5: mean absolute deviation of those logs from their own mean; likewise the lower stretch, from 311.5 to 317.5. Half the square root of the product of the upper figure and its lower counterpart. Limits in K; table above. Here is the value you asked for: 0.0067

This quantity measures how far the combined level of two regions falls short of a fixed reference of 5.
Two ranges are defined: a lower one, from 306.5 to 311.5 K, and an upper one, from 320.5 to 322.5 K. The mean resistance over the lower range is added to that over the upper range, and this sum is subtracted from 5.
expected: -445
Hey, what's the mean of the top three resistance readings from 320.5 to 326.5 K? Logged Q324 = 223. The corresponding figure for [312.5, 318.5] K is 253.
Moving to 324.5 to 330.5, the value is 231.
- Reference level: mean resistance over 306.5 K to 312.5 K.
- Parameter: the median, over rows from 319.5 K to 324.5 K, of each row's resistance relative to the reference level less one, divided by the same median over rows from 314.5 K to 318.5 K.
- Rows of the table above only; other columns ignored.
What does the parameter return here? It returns -20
